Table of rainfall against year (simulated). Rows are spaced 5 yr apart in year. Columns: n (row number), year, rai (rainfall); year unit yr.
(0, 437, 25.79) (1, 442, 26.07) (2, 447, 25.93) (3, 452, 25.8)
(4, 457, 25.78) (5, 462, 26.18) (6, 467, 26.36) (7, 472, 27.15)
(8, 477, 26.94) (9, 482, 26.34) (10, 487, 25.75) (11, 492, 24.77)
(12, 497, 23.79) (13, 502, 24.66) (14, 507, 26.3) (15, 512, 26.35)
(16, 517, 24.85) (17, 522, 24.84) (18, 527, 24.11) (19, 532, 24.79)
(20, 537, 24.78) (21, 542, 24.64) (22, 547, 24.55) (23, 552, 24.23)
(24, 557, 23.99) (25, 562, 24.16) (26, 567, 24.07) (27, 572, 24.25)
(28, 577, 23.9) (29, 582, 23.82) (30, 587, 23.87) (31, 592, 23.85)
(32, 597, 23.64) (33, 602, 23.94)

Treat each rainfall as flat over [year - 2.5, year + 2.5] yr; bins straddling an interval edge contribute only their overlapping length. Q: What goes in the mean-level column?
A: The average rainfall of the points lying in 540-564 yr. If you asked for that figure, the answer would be 24.3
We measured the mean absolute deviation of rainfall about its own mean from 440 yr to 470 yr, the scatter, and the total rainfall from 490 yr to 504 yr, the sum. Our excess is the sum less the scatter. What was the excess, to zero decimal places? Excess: 73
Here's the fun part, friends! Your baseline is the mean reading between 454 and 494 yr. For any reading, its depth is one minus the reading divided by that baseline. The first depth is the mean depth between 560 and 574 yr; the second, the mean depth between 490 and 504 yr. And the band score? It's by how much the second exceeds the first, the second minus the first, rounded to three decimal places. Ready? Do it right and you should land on -0.009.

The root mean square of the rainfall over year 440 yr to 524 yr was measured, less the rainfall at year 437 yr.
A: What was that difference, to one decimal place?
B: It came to 0.0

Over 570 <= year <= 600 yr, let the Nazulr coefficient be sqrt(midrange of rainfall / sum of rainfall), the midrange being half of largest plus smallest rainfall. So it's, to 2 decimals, 0.41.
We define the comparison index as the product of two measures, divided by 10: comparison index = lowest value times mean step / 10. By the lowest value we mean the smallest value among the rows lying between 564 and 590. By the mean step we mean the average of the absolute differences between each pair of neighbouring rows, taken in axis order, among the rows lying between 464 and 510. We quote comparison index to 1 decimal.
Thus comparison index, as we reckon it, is 2.0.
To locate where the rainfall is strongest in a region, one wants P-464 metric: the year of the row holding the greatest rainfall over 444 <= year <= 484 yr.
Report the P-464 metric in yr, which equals 472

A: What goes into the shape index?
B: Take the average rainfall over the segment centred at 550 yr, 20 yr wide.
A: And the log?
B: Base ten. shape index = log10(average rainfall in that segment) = 1.39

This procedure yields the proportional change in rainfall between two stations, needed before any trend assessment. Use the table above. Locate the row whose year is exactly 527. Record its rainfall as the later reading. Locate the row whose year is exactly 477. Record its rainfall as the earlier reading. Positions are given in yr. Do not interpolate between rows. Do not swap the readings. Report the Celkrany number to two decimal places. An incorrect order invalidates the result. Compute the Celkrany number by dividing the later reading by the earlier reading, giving 0.89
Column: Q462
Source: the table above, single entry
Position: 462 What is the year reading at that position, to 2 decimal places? 26.18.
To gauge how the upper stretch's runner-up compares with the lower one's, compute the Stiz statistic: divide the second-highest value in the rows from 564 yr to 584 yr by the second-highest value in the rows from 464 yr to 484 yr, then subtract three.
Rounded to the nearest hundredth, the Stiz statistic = -2.11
